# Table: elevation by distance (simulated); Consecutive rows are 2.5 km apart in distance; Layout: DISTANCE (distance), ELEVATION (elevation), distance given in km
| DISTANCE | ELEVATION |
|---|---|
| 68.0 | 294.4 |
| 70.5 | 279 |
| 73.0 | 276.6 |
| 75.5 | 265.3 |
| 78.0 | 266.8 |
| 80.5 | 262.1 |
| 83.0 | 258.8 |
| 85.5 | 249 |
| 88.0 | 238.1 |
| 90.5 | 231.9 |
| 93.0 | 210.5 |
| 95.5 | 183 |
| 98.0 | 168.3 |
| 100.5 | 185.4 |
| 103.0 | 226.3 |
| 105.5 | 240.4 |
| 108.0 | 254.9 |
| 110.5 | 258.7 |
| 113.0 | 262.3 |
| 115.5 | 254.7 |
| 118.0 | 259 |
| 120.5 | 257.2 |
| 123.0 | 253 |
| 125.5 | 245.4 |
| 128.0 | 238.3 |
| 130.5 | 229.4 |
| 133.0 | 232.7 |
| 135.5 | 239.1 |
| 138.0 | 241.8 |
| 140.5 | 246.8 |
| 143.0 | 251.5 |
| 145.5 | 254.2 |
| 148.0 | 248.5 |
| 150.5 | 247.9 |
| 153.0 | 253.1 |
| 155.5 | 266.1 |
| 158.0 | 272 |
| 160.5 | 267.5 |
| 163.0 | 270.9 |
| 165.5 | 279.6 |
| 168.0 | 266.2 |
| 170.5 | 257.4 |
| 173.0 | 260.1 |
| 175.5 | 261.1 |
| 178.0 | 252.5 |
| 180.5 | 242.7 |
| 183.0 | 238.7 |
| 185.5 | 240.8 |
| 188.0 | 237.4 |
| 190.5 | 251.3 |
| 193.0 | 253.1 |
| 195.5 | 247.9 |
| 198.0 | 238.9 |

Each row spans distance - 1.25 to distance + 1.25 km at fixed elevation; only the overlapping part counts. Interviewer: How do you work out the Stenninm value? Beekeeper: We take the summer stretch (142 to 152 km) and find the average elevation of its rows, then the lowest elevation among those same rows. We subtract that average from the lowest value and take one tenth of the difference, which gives -0.3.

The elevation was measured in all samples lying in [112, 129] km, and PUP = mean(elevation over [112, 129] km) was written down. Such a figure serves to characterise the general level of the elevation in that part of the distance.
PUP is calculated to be 253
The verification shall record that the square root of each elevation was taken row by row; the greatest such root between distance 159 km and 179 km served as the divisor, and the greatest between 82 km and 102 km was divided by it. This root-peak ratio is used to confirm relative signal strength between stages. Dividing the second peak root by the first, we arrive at 0.96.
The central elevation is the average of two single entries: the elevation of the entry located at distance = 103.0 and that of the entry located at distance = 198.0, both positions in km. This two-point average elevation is 233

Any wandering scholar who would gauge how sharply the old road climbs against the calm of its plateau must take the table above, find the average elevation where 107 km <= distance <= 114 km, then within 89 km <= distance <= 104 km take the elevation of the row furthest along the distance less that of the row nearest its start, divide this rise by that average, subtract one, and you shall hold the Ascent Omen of -1.02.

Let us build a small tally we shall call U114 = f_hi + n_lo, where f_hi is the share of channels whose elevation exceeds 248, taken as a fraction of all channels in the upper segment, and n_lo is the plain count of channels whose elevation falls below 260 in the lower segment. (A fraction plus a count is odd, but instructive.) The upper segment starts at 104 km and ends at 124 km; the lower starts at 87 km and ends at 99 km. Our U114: 5.9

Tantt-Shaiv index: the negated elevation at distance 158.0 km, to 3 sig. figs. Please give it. -272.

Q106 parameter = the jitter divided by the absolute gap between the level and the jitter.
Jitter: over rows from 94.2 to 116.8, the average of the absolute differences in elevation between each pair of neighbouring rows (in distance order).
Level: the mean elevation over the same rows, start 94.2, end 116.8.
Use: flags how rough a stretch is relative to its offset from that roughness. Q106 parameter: 0.069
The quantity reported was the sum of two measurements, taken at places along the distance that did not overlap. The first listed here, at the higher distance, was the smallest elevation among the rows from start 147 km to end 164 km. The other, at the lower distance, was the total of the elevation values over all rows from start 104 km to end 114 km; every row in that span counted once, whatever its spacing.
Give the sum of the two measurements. 1264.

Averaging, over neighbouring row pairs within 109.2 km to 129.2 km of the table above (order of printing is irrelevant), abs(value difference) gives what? 5.2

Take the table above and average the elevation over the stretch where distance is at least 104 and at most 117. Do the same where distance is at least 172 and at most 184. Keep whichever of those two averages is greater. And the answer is 254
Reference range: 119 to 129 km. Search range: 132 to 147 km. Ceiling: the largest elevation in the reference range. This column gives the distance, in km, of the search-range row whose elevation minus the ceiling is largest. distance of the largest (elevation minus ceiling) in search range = 145.5 km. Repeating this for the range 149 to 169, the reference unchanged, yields 165.5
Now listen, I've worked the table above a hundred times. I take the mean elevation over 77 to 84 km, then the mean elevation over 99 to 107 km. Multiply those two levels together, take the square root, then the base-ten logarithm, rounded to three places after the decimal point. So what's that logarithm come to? 2.378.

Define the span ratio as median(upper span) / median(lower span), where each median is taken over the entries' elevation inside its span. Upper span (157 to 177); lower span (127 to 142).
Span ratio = 1.12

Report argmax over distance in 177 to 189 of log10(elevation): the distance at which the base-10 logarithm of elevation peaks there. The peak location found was 178.0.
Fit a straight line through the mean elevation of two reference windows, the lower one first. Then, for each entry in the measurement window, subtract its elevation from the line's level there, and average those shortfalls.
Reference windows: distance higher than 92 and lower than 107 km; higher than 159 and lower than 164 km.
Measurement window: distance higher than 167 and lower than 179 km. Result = 22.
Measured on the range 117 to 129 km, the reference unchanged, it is -23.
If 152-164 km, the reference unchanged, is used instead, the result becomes -1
